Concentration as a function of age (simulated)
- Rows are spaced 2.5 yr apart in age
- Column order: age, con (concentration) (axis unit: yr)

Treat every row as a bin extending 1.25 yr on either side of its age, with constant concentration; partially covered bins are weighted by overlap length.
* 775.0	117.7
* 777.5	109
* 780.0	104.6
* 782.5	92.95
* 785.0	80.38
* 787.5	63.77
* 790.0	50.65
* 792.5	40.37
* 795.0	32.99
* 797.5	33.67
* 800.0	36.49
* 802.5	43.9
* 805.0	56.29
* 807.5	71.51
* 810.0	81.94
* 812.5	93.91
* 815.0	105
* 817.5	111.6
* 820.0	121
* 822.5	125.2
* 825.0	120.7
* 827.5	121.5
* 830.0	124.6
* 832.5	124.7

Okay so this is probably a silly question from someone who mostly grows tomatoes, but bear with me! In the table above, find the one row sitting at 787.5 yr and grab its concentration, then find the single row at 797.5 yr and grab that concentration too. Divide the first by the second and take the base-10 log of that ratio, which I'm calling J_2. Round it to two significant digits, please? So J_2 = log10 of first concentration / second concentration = 0.28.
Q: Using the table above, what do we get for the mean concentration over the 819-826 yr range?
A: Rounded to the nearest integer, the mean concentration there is 122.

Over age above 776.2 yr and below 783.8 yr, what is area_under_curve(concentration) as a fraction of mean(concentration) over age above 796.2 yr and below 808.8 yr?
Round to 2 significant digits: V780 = 16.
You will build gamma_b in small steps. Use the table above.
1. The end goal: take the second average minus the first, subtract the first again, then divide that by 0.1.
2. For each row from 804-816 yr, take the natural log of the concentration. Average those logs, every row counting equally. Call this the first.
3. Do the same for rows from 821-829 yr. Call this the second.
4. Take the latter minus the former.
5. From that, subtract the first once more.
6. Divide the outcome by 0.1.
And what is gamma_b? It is -40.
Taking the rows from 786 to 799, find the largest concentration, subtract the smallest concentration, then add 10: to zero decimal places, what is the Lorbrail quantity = 41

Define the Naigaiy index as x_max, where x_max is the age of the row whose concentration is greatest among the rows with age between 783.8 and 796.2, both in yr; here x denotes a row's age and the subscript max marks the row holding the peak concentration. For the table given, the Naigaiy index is 785.0 yr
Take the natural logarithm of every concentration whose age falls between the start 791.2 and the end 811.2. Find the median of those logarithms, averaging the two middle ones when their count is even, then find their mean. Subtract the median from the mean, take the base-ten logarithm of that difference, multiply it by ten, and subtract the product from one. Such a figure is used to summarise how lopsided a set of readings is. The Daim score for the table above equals 11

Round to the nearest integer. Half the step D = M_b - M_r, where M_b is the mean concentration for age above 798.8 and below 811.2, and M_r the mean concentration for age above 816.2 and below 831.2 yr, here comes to -31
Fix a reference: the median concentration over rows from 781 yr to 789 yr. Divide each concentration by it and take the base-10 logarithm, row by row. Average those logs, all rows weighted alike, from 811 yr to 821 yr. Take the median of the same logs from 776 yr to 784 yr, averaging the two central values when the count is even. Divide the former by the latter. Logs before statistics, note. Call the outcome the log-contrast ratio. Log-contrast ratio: 1.1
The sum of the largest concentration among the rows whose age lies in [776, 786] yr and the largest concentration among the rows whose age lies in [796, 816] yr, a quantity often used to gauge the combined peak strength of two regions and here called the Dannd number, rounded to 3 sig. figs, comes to 214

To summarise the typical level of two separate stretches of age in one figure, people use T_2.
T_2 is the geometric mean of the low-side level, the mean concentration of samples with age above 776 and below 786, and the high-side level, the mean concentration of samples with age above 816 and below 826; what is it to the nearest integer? 108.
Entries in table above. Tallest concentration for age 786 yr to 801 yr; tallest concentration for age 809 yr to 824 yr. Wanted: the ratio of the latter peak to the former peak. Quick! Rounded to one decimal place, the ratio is 2.0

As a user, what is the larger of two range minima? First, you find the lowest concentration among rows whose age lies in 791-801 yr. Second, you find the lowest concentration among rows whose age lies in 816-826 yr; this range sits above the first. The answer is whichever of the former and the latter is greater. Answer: 112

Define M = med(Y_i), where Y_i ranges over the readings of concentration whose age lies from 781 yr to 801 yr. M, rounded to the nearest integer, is 46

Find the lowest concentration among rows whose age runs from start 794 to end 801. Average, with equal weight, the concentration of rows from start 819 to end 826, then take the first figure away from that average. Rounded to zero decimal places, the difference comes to 89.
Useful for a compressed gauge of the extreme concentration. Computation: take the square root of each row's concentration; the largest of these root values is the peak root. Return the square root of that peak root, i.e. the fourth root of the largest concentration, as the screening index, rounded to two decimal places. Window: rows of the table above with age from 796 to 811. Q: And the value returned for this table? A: 3.01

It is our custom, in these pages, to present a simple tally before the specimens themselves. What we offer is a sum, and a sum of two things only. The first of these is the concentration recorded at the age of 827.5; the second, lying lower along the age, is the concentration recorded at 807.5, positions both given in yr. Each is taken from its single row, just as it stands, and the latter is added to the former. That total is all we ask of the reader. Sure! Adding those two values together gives 193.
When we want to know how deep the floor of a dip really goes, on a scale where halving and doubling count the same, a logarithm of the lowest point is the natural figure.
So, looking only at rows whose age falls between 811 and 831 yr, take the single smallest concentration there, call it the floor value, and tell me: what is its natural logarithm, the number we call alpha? 4.5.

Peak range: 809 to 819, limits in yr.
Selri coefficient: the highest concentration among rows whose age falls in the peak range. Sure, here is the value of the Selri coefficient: 111.6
